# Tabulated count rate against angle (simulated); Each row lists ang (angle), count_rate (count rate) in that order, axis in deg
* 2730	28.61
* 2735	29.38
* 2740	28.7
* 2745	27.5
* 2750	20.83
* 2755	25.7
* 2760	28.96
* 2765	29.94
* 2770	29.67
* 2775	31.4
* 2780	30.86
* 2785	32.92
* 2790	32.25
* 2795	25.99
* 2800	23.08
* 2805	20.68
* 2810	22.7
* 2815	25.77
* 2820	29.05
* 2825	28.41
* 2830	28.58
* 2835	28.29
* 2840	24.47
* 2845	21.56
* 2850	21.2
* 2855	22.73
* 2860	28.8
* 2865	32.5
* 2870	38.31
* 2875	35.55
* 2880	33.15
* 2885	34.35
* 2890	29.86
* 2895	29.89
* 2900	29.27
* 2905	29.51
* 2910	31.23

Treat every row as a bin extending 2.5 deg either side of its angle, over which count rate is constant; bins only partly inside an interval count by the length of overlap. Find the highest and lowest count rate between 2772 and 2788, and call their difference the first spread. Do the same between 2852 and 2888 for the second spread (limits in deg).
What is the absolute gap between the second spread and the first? 14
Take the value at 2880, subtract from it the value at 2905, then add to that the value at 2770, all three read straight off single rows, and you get 33.3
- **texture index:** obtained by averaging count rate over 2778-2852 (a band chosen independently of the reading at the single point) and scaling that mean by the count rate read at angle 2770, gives 783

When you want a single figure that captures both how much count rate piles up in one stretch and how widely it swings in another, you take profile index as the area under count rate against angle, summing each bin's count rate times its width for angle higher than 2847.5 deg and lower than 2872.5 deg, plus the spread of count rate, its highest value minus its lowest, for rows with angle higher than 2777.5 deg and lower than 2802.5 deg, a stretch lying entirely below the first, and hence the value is 728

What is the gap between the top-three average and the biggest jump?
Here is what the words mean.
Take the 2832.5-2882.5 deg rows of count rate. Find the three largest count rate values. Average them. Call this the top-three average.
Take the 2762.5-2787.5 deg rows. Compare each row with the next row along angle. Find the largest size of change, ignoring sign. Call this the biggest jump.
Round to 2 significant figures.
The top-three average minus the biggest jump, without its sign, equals 34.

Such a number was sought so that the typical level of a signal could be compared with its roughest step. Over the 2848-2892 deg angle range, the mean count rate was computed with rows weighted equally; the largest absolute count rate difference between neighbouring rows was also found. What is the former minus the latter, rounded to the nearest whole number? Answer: 25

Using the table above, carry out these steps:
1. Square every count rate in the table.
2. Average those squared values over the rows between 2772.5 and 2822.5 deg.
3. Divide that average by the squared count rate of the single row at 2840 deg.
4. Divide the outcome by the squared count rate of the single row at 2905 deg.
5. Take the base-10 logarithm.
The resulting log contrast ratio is -2.83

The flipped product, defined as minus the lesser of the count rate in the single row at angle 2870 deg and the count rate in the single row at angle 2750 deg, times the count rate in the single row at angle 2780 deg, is -643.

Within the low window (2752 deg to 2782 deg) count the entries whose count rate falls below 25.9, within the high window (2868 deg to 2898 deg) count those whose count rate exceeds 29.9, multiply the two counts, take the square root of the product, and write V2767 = 2.0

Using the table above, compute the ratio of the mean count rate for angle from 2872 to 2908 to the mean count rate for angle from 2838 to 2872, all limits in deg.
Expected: 1.2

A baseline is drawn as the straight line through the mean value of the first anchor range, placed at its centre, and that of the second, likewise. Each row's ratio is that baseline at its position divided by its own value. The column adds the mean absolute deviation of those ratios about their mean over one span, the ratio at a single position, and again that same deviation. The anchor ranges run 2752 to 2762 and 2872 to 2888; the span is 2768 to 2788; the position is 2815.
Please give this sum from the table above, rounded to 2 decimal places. 1.23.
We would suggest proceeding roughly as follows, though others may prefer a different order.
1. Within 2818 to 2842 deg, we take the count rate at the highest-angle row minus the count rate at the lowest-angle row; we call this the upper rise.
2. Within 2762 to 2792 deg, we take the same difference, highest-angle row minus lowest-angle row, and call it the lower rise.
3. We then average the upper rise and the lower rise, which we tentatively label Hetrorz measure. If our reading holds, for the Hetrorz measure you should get -1.1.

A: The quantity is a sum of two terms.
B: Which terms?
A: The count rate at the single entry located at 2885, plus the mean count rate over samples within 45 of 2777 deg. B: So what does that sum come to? 62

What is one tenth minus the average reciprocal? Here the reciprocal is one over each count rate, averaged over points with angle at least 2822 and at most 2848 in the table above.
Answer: 0.061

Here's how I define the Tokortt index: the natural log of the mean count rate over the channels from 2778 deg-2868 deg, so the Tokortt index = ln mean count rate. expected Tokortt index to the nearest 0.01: 3.28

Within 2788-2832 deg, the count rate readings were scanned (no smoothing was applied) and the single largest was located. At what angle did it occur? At 2790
